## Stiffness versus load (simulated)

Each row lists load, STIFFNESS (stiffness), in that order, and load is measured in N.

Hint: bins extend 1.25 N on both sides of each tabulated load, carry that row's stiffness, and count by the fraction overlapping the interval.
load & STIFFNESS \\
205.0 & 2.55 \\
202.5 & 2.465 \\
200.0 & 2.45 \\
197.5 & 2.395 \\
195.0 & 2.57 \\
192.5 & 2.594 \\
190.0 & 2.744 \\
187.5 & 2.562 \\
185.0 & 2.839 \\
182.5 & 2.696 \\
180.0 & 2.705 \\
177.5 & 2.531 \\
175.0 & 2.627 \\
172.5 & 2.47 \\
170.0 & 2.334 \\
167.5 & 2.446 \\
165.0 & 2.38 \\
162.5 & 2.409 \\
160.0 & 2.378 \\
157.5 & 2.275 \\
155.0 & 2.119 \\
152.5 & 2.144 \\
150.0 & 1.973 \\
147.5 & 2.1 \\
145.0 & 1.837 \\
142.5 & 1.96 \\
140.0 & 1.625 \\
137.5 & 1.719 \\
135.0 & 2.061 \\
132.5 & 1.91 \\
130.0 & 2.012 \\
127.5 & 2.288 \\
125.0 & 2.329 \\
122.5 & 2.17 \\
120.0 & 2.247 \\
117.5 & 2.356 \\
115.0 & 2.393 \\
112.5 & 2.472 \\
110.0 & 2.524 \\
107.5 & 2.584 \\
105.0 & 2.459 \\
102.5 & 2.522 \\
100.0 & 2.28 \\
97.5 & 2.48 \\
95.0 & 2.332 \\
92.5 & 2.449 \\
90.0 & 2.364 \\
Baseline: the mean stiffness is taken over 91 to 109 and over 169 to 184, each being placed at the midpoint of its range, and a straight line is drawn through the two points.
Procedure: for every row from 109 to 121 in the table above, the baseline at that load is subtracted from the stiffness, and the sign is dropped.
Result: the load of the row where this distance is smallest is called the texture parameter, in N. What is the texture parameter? 112.5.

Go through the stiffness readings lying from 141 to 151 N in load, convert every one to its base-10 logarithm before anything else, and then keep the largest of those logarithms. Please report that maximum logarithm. 0.32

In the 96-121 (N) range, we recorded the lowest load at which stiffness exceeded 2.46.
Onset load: 97.5 N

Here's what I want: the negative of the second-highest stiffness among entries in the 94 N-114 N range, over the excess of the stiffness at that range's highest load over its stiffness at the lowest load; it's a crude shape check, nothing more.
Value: -18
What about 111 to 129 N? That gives 13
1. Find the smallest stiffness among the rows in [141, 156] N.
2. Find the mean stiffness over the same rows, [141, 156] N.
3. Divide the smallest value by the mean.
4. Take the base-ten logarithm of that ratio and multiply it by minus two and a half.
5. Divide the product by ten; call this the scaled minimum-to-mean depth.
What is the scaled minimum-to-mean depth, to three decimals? 0.010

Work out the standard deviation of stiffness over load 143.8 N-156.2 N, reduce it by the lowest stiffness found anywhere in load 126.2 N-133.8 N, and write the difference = -1.8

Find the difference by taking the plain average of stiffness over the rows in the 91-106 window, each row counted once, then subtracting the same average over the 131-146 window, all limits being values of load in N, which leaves 0.6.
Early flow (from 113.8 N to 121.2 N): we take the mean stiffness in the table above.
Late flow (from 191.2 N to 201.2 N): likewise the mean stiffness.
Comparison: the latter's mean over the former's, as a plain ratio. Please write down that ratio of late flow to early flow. 1.07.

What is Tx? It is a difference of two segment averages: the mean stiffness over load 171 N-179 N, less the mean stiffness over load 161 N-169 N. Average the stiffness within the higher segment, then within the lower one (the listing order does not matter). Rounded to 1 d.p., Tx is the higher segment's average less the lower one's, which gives 0.1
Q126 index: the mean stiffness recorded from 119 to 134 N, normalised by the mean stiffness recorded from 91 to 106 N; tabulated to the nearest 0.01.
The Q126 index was 0.89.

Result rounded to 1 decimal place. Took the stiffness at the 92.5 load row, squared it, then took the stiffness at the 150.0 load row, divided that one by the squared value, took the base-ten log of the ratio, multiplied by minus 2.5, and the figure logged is 1.2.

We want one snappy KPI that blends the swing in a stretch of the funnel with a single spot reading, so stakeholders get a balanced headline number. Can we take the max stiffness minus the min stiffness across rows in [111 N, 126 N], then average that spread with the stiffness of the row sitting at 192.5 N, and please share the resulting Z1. 1.45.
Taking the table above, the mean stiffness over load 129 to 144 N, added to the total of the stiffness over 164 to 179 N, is 16.7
